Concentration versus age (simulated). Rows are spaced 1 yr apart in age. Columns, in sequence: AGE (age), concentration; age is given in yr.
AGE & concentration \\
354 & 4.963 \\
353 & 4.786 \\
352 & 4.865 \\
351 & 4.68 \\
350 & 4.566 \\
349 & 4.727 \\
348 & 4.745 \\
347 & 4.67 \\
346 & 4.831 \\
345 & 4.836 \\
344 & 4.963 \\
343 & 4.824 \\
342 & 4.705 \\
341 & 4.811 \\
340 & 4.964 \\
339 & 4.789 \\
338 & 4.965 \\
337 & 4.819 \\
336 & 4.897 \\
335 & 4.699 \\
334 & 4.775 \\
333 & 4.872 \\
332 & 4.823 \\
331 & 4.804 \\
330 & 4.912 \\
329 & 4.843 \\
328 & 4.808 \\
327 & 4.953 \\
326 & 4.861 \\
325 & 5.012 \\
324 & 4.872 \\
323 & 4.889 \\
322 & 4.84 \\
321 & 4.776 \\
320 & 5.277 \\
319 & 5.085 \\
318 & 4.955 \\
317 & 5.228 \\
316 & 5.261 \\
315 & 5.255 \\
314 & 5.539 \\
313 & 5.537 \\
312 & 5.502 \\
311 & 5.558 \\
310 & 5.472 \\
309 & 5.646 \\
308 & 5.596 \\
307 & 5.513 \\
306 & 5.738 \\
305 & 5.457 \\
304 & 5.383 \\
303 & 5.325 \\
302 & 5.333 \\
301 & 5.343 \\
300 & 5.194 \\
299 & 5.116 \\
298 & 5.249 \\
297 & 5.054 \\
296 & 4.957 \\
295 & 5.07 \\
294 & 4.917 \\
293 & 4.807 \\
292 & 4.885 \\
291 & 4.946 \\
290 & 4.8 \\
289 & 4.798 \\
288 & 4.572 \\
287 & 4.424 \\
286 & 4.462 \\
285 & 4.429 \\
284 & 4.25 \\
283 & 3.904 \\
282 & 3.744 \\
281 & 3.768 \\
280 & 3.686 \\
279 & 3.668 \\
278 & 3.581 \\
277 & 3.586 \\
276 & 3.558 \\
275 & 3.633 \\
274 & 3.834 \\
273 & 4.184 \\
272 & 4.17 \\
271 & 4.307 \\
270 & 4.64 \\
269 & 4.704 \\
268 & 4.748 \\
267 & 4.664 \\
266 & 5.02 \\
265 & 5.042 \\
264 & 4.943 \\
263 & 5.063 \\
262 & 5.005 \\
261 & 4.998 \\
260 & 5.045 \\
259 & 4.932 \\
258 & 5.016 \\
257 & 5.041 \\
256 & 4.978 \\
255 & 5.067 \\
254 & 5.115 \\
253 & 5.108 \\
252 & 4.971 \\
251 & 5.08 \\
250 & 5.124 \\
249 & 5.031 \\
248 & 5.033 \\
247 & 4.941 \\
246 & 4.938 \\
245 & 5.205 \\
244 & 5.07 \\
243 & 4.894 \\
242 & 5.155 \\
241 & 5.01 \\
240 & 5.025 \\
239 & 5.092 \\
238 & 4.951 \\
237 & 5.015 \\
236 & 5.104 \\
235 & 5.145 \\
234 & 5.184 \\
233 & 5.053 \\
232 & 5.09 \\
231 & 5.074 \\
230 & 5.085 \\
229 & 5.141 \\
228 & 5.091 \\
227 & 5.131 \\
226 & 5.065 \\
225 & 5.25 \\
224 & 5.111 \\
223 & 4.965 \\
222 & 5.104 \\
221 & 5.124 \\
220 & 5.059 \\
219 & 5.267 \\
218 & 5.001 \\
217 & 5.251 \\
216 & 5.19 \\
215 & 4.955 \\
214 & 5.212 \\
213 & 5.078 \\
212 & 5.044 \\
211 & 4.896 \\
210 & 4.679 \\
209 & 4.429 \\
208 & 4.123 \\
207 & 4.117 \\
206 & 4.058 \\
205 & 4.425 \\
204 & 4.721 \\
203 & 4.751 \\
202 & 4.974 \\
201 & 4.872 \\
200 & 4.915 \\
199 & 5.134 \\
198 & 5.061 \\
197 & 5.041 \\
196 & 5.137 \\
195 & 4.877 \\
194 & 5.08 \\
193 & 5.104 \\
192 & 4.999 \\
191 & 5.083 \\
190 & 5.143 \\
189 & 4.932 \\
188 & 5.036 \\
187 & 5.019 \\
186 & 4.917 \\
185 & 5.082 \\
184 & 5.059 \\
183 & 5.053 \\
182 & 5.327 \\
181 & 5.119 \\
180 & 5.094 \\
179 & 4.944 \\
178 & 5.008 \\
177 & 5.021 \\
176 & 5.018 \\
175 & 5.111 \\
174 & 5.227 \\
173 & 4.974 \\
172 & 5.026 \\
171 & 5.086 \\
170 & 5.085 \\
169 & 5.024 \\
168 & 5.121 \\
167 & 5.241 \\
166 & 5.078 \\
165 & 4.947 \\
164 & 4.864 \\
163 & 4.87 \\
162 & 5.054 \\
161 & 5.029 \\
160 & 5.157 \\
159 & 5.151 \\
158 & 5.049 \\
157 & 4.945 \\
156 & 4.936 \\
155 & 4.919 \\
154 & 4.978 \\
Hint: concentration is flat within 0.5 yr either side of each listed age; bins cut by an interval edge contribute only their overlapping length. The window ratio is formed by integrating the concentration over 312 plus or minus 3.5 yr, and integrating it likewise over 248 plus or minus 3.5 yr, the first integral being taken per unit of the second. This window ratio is 1.09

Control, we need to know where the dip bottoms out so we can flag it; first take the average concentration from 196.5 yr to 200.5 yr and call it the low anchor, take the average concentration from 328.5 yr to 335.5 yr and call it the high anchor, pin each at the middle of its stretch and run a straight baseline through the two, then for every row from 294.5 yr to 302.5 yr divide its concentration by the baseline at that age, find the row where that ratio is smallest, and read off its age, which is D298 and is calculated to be 296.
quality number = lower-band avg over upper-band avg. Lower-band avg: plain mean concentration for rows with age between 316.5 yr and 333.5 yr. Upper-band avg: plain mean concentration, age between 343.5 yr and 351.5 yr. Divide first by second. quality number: 1.04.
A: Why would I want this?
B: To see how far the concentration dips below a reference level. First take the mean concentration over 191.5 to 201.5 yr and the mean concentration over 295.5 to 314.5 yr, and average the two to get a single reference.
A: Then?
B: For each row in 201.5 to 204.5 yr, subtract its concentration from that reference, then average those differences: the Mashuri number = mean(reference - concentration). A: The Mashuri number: 0.4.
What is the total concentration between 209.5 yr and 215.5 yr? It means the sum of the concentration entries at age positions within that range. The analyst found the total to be 29.9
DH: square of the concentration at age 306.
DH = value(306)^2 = 32.9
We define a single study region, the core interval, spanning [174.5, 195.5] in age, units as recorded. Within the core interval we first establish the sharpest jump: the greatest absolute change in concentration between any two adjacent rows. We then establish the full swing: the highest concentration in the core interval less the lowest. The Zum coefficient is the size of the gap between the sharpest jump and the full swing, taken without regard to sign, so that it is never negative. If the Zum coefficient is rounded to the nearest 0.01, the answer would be 0.18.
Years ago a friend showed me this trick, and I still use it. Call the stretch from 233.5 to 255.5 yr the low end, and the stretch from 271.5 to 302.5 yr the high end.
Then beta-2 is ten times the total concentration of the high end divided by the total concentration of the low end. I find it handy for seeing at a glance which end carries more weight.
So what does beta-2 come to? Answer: 12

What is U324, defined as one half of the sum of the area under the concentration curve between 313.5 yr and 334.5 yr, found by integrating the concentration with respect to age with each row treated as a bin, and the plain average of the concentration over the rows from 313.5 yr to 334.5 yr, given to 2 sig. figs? 55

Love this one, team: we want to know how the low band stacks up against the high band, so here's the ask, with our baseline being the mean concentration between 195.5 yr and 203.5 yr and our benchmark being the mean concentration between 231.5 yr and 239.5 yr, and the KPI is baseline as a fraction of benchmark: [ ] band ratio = 0.98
